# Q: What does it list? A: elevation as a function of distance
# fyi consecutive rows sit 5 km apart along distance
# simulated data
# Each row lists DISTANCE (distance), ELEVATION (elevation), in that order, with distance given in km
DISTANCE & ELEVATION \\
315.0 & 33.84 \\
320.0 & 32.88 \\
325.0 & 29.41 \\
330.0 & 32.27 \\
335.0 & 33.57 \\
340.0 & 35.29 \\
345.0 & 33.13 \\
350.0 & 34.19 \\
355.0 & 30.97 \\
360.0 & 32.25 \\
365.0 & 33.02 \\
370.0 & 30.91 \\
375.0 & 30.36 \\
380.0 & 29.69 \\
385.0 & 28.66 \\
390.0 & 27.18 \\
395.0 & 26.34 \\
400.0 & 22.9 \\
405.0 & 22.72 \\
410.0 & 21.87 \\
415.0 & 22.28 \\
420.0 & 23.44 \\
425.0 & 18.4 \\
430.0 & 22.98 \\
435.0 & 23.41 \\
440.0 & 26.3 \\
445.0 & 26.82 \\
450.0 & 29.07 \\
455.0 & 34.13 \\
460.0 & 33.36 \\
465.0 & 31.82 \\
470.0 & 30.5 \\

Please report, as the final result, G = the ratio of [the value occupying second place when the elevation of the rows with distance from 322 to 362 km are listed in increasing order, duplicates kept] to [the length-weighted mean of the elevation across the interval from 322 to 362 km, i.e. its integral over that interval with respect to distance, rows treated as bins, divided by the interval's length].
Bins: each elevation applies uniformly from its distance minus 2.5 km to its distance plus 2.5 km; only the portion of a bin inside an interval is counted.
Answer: 0.949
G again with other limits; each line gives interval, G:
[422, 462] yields 0.861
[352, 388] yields 0.963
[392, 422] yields 0.955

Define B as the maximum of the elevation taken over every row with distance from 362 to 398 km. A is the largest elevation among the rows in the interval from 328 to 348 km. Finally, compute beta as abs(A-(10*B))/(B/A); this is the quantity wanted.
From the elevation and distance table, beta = 315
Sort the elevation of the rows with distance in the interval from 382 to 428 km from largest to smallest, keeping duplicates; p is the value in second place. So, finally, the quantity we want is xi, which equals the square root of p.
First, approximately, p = 27.18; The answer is 5.2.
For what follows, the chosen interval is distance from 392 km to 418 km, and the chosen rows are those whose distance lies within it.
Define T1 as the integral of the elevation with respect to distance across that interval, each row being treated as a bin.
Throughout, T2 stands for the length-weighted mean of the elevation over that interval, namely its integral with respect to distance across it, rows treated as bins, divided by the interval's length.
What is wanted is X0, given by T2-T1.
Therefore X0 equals -583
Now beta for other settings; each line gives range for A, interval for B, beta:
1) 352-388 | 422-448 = 290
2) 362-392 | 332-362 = 299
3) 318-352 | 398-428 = 300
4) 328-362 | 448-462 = 316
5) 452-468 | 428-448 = 298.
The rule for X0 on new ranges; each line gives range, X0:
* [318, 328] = -280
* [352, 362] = -285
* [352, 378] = -788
